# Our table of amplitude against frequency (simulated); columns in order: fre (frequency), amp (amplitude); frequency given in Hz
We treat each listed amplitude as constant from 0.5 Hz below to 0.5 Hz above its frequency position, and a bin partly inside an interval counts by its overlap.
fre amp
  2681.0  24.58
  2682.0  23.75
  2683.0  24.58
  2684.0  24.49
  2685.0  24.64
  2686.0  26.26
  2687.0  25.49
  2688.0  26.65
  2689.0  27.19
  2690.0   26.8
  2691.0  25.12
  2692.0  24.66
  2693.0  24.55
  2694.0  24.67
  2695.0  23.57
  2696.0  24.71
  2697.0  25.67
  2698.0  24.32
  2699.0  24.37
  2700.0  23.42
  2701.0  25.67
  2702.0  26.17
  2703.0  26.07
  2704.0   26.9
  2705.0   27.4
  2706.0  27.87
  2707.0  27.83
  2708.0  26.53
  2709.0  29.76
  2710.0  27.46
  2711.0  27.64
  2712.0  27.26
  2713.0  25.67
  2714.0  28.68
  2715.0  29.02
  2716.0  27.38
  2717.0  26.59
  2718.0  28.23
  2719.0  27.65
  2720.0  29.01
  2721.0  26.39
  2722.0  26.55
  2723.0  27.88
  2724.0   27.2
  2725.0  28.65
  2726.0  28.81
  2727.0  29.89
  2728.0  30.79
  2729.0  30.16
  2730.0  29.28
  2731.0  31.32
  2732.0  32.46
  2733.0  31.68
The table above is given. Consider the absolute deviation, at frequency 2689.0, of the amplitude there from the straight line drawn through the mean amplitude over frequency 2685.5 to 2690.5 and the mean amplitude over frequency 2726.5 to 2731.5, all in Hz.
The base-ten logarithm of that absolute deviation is -0.2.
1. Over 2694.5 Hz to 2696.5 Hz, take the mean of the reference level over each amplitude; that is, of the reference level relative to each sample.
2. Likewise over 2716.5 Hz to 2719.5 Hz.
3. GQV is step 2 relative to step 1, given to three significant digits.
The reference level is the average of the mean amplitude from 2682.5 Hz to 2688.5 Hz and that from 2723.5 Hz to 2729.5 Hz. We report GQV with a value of 0.878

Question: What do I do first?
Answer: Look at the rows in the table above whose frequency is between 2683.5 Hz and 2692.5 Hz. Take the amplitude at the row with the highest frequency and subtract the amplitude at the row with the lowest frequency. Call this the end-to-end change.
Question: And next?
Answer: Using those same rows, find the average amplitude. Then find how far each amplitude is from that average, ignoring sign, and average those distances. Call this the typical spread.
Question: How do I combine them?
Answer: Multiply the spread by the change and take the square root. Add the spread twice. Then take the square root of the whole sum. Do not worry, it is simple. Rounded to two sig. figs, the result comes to 1.5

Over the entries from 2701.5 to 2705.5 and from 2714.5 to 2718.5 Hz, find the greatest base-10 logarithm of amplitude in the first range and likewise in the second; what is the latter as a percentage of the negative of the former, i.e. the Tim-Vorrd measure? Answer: -101.7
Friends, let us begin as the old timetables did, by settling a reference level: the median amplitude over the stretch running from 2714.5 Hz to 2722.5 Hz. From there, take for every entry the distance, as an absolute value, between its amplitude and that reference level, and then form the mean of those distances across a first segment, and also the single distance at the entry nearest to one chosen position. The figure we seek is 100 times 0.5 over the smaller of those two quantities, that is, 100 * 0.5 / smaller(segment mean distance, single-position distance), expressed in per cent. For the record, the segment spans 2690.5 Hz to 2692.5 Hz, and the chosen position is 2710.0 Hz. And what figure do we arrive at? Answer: 909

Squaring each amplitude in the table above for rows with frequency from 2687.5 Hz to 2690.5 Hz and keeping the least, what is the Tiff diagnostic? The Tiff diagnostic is 710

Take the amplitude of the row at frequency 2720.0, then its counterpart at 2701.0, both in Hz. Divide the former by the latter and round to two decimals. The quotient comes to 1.13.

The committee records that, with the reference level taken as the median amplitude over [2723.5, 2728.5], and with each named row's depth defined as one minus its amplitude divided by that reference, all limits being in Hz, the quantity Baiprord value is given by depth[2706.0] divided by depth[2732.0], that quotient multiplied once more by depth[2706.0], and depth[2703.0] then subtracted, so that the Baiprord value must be -0.10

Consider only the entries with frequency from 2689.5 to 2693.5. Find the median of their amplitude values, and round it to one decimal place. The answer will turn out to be 24.9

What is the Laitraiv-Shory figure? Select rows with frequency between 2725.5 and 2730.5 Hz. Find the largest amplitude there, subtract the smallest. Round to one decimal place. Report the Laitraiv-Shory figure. 2.0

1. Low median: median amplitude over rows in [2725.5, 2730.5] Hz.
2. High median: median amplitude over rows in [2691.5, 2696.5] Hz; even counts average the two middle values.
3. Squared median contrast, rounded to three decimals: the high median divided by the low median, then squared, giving 0.681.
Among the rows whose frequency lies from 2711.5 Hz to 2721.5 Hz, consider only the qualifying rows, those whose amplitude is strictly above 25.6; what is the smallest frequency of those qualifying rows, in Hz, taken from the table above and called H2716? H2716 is 2712.0 Hz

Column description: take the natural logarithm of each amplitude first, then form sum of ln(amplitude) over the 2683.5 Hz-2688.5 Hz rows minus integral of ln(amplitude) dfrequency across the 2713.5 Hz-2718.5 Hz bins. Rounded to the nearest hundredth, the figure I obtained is -0.46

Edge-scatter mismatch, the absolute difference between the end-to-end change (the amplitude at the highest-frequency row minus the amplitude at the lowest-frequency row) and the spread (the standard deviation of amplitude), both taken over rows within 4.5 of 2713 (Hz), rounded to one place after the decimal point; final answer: 4.4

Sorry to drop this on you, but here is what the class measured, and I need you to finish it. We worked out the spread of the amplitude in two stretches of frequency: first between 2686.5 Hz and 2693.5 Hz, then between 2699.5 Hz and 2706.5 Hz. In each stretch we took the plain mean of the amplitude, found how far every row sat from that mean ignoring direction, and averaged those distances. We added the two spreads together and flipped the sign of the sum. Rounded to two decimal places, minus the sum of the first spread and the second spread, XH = -1.95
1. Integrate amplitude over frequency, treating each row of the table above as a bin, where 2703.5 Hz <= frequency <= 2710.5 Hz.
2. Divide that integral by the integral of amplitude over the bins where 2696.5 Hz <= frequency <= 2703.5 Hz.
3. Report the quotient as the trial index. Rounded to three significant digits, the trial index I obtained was 1.10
